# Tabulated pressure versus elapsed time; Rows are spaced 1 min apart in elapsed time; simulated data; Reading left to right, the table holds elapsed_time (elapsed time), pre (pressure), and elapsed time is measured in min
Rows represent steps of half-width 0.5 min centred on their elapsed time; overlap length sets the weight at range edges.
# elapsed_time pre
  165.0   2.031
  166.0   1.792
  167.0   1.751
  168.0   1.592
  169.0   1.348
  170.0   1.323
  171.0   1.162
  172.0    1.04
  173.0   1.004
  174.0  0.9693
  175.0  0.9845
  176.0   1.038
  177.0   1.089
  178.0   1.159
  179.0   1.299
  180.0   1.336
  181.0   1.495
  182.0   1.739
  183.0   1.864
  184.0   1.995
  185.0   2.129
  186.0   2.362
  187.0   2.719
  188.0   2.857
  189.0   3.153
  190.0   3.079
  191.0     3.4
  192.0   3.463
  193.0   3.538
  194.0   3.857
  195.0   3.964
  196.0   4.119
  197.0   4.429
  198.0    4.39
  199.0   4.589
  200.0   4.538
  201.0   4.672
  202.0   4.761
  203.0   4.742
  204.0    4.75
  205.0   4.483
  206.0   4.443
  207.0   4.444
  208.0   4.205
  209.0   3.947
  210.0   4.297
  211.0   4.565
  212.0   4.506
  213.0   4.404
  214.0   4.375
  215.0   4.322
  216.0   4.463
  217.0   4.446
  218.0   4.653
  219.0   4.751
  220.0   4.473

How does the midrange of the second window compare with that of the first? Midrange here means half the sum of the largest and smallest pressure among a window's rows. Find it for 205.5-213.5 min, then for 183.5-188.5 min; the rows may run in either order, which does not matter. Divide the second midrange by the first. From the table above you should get 0.57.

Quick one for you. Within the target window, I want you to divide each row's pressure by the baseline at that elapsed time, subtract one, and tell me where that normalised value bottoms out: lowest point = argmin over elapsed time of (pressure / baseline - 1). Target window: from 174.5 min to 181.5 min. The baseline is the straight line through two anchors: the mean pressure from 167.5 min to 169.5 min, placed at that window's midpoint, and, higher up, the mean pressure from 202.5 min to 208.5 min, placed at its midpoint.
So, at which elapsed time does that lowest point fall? 175.0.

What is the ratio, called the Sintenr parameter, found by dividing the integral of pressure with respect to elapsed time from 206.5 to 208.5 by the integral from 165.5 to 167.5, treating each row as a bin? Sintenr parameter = 2.4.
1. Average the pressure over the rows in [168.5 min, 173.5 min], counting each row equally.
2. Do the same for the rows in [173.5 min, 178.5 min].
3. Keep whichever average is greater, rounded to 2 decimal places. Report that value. 1.18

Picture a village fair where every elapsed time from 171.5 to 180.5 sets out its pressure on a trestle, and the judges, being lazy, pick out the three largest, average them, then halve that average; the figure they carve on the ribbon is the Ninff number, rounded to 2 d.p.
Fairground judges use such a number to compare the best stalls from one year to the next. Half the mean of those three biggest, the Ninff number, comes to 0.63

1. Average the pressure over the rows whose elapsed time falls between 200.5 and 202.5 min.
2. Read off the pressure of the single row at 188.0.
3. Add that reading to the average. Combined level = 7.6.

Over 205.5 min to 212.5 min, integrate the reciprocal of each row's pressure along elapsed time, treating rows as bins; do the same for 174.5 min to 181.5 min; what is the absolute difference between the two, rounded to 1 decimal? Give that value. 4.3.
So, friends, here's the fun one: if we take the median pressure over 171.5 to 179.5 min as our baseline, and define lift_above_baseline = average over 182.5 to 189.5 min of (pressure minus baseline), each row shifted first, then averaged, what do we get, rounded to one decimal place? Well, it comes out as 1.4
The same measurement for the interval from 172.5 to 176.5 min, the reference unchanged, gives 0.0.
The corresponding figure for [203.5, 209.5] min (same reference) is 3.3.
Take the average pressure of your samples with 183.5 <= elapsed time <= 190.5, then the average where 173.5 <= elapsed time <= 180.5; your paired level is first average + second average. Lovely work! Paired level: 3.7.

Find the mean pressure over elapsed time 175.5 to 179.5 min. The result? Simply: 1.1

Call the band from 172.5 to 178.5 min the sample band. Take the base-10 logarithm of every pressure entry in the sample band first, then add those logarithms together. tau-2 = 0.1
